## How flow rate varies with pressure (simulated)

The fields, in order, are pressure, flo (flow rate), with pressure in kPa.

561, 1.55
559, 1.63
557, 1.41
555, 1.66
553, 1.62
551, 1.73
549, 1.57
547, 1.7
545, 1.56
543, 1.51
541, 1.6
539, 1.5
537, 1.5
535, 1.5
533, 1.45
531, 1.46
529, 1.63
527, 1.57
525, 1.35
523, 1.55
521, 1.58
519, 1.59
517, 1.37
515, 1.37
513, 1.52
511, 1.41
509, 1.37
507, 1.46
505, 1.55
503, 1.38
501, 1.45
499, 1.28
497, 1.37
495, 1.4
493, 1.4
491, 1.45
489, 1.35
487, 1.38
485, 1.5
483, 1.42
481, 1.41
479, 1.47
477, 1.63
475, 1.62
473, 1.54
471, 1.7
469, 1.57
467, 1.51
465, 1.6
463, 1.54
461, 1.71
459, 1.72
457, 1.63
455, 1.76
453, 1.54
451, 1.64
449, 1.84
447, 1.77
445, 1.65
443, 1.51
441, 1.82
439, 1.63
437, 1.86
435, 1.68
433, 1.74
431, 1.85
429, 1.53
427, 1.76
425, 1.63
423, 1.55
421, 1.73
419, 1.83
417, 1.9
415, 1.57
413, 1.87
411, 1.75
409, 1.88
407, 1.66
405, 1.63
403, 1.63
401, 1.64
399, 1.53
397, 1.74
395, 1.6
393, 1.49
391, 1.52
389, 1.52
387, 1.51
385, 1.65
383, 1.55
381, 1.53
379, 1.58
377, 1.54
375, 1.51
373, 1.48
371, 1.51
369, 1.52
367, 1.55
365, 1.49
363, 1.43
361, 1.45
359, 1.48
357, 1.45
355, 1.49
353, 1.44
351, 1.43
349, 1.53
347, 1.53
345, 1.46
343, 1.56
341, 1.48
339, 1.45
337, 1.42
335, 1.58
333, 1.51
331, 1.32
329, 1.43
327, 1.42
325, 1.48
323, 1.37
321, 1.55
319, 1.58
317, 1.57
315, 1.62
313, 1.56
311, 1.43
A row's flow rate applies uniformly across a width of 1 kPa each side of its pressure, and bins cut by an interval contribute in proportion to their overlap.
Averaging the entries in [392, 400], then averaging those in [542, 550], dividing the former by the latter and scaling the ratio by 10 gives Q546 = 10.0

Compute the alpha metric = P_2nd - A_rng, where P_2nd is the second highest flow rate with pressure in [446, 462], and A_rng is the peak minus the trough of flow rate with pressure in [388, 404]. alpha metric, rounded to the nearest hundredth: 1.52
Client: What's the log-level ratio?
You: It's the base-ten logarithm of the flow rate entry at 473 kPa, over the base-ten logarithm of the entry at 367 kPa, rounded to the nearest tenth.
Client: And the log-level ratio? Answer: 1.0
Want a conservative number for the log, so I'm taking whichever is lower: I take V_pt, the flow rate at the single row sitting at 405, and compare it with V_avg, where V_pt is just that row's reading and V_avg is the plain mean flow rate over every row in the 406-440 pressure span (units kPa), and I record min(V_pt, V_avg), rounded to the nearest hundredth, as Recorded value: 1.63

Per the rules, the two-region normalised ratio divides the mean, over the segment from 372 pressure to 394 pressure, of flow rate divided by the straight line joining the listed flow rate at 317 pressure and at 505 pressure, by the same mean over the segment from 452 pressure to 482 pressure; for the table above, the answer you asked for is 0.96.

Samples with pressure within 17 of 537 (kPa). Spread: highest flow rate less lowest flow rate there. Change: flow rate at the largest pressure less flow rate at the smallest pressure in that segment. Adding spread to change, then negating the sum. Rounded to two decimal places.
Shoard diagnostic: -0.42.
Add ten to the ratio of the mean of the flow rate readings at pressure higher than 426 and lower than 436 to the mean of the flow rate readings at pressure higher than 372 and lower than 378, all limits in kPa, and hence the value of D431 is 11.1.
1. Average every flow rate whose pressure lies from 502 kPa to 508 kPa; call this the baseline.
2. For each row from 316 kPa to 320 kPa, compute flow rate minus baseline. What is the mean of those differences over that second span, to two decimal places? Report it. 0.11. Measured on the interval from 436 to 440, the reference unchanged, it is 0.28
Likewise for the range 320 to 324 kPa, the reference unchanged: 0.00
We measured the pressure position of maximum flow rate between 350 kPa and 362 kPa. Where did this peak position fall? 355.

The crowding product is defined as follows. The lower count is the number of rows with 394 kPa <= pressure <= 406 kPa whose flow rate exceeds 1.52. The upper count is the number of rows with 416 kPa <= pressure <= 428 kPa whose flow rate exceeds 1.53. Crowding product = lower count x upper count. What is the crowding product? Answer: 36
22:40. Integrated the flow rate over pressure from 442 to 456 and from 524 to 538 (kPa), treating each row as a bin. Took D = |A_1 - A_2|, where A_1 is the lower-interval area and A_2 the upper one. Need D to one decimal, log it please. 2.5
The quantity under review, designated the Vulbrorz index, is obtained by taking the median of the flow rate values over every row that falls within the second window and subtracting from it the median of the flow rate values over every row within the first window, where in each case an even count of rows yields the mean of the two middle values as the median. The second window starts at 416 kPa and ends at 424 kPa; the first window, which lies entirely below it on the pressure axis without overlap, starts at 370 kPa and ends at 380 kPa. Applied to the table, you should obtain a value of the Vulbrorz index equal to 0.27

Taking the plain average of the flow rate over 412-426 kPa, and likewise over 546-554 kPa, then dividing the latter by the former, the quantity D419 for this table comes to 0.96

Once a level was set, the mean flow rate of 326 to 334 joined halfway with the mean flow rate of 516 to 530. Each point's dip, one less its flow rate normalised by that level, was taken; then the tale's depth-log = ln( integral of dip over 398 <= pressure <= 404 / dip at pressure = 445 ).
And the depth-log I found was 1.5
